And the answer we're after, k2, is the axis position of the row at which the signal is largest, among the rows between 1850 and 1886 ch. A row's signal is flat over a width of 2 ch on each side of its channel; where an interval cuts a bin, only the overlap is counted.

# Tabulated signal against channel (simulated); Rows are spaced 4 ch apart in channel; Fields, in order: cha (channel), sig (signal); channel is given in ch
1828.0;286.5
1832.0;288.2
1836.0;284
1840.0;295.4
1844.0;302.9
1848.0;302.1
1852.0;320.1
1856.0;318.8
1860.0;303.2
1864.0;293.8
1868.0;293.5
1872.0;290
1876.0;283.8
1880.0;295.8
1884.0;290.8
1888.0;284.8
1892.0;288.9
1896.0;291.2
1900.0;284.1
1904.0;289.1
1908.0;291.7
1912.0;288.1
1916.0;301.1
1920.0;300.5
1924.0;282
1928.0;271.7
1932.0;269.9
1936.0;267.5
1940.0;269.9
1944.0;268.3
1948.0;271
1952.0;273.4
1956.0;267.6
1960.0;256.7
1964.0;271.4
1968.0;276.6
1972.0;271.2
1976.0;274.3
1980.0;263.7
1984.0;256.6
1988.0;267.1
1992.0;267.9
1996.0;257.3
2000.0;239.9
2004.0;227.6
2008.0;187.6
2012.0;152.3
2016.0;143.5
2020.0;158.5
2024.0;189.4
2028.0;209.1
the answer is 1852.0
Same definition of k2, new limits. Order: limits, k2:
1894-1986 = 1916.0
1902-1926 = 1916.0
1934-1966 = 1952.0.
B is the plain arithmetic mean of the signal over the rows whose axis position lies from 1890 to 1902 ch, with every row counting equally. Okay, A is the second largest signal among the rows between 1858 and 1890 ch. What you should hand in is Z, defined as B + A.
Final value 584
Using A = 295.8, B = 288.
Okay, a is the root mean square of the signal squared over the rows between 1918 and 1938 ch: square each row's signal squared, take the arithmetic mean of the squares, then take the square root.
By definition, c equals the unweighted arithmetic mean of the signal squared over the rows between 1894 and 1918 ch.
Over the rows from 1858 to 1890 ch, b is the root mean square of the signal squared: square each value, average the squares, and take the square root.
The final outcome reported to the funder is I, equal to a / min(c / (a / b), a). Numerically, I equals 1.0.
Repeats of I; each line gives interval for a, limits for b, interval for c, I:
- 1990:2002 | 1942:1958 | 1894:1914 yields 1.0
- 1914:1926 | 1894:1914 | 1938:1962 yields 1.3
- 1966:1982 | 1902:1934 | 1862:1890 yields 1.0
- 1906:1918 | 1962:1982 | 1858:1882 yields 1.2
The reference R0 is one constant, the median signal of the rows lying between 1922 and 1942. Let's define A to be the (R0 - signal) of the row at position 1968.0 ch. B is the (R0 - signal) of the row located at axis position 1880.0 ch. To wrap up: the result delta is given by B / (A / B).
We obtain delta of -100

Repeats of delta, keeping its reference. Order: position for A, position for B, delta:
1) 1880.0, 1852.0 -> -97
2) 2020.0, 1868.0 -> 5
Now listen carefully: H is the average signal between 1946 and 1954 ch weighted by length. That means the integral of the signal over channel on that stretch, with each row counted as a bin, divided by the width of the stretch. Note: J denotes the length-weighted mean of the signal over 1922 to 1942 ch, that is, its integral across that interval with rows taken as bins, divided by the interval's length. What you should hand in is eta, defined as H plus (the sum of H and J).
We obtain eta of 817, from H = 272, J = 272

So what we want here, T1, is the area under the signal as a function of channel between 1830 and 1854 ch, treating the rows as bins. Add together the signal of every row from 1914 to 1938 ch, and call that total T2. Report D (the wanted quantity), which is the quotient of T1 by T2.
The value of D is 4.2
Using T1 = 7171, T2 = 1693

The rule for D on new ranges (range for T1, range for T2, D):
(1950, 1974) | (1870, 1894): 3.7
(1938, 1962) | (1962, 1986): 4.0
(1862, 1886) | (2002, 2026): 6.6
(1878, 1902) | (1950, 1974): 4.3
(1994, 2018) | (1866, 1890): 2.8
